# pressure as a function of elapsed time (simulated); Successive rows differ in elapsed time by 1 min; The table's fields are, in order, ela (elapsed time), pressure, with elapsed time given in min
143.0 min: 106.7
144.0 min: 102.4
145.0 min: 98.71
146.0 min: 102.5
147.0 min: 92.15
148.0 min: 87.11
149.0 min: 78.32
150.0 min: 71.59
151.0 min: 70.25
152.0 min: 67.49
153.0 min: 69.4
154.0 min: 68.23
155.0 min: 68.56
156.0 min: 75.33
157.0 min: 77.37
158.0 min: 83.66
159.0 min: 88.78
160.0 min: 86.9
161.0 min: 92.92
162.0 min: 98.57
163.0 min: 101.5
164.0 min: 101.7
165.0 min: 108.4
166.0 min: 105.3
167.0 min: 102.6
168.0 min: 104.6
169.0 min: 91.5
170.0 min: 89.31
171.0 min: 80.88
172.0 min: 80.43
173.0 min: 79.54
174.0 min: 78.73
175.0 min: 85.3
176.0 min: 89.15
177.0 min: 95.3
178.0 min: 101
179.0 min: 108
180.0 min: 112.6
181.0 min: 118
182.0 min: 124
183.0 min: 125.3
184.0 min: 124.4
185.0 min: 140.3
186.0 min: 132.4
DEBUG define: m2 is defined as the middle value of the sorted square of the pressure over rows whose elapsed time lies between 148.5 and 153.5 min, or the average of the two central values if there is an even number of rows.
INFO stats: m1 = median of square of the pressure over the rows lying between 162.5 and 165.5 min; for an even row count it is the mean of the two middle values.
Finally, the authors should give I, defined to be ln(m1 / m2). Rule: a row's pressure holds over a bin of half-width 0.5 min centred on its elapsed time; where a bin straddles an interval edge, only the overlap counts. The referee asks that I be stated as 0.7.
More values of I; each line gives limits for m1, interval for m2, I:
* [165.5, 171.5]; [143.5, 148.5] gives 0.0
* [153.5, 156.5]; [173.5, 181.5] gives -0.7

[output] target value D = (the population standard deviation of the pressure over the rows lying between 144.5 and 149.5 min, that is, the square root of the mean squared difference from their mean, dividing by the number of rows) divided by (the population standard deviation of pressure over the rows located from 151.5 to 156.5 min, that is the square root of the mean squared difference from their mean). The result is 3.02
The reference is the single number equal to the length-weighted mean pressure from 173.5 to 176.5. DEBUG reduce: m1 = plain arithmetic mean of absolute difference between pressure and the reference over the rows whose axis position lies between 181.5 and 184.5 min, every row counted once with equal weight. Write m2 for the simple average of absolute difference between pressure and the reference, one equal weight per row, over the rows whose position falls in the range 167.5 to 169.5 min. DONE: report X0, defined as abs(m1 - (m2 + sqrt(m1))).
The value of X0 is 20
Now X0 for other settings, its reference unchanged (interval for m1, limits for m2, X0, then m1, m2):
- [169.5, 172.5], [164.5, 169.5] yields 16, 4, 18.1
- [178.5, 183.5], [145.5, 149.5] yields 19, 33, 8.7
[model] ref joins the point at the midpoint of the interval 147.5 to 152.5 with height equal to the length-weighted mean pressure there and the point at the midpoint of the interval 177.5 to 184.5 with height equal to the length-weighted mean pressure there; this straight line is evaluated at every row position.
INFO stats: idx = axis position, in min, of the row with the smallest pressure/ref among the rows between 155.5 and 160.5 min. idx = 156.0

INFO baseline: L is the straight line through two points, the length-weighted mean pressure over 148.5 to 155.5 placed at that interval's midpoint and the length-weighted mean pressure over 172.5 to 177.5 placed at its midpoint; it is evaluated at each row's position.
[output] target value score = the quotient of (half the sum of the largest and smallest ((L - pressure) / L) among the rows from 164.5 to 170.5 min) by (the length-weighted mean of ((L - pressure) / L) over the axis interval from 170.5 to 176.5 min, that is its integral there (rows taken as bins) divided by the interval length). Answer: -8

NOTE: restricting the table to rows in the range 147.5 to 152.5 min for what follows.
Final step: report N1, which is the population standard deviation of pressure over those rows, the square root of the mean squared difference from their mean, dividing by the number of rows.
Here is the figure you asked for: 7.0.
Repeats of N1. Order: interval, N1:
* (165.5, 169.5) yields 5.6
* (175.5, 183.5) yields 12.4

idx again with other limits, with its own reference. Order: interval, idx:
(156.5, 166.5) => 157.0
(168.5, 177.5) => 174.0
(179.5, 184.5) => 180.0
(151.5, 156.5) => 155.0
